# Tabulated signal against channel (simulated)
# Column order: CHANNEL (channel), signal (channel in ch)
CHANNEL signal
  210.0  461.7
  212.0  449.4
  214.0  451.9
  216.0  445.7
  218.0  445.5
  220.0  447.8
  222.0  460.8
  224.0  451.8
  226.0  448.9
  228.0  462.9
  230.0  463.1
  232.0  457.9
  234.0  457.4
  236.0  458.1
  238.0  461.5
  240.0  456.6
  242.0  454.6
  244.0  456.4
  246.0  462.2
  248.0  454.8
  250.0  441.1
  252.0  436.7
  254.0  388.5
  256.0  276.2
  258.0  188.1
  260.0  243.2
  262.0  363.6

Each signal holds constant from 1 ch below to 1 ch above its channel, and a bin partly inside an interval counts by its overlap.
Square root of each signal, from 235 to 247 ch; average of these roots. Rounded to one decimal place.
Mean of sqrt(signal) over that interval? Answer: 21.4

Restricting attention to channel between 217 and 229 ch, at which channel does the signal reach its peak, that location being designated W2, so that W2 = 228.0 ch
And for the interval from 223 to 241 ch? 230.0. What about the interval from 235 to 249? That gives 246.0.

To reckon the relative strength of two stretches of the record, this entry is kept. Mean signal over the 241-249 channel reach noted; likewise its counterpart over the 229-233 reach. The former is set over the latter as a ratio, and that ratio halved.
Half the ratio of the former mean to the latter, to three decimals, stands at 0.496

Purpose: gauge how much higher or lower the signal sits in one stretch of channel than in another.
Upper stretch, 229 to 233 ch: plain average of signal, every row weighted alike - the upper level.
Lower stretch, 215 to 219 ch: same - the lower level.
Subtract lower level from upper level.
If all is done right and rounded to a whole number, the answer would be 15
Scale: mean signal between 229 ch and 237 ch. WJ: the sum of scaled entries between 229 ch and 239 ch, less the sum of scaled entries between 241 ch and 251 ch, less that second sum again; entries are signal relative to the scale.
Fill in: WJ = -4.88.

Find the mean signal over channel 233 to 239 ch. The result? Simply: 459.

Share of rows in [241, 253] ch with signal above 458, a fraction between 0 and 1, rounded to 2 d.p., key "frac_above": 0.17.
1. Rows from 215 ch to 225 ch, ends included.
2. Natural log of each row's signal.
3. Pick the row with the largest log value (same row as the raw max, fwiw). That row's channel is 222.0 ch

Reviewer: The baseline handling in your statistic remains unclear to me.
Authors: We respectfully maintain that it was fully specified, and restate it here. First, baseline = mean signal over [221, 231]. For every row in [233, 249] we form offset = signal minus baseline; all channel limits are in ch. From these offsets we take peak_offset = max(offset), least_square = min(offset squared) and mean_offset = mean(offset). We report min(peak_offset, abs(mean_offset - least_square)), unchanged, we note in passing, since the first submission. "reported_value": 0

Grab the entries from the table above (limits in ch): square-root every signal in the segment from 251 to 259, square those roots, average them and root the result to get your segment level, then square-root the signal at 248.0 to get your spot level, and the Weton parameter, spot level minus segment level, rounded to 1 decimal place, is 3.4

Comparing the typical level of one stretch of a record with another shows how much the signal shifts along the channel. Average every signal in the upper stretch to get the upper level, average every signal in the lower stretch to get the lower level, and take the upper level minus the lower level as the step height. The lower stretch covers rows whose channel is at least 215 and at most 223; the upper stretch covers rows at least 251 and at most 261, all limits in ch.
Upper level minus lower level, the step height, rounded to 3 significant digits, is -143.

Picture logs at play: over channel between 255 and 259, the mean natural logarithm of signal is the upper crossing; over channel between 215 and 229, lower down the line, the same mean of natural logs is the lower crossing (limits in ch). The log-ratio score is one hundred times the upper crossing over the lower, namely 89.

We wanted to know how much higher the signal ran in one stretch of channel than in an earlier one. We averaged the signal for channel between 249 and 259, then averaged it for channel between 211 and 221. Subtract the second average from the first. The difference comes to -102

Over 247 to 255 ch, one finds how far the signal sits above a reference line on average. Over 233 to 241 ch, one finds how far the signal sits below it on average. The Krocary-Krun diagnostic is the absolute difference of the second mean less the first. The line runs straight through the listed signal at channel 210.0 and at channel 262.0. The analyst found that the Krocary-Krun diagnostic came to 94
